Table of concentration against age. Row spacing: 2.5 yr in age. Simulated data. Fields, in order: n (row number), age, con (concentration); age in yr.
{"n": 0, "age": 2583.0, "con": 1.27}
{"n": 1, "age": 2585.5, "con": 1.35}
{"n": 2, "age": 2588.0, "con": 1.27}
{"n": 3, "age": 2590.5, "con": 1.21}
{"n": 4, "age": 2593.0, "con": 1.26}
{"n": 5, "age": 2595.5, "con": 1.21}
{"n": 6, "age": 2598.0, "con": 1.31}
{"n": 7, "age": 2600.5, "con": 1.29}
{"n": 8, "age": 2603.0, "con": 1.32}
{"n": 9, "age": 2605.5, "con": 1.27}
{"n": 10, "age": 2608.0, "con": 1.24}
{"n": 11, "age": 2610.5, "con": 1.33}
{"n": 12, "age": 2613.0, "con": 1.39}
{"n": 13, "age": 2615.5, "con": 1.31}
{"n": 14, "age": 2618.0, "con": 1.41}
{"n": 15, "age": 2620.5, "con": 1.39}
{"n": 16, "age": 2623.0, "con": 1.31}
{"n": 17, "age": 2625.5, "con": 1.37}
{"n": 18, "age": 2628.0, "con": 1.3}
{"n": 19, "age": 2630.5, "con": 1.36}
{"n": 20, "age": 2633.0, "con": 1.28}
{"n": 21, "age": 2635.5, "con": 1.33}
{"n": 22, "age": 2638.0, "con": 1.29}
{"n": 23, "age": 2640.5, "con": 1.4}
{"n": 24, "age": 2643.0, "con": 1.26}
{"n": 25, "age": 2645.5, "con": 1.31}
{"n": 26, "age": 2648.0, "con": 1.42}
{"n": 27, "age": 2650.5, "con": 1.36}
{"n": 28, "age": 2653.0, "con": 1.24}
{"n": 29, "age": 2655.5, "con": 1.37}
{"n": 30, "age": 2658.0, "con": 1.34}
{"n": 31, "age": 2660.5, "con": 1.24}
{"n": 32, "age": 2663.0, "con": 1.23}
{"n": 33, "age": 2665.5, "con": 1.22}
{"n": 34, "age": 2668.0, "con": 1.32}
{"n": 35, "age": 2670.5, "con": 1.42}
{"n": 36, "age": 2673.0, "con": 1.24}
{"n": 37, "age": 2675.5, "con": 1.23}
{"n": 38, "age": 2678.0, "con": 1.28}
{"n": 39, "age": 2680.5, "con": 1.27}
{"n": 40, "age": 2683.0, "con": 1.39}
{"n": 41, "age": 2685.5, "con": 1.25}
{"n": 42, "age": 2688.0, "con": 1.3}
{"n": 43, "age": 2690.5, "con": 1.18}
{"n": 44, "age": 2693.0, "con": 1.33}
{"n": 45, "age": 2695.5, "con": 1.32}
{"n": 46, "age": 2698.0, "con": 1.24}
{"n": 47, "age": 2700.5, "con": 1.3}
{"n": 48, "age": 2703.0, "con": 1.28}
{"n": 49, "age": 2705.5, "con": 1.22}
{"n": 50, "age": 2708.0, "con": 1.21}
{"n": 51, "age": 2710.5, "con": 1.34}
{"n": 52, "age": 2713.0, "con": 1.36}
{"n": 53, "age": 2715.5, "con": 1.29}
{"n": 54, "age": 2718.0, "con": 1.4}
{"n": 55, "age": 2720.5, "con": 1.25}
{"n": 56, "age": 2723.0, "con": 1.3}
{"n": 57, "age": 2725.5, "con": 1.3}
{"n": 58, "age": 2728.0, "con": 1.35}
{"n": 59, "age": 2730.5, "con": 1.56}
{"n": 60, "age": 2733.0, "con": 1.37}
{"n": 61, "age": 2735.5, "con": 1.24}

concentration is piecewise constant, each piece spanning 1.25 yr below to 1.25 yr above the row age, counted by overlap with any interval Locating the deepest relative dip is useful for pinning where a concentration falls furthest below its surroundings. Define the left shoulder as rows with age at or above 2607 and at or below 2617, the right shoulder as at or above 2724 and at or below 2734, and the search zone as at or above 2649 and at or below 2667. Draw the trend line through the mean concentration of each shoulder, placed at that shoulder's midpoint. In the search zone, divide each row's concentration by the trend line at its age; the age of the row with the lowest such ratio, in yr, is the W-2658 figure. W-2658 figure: 2665.5 yr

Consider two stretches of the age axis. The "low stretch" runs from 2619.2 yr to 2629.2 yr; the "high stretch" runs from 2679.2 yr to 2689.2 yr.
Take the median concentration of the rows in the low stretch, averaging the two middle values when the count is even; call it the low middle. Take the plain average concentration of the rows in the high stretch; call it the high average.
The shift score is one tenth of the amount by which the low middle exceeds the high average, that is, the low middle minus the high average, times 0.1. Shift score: 0.0038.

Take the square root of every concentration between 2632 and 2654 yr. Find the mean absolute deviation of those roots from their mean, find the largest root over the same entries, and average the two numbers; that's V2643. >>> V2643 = 0.607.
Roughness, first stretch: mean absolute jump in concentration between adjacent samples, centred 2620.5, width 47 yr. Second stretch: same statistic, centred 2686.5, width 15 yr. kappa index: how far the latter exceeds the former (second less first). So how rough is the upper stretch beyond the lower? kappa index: 0.051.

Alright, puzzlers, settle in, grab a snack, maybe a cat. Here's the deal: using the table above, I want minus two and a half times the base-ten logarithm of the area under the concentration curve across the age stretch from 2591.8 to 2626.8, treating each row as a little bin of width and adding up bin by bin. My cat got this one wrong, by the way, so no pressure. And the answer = -4.16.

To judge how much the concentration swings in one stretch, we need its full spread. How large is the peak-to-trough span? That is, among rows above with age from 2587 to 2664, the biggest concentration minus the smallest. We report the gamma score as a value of 0.21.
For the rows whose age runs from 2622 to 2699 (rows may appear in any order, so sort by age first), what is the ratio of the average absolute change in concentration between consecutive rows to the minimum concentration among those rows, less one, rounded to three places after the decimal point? -0.934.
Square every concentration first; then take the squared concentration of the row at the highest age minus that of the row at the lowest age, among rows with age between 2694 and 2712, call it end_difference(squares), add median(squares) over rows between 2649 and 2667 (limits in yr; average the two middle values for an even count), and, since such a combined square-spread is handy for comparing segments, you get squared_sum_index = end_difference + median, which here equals 1.59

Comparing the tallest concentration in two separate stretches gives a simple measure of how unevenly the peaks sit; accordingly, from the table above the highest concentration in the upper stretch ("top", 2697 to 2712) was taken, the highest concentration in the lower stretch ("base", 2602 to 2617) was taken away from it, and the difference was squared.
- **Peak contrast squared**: 0.0025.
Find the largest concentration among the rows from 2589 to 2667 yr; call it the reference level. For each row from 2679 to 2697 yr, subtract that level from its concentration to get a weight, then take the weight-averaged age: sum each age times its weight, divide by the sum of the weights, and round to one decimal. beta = 2688.1 yr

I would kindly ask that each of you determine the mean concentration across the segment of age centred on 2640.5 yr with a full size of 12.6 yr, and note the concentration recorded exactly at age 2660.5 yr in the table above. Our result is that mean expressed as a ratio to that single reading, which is 1.06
